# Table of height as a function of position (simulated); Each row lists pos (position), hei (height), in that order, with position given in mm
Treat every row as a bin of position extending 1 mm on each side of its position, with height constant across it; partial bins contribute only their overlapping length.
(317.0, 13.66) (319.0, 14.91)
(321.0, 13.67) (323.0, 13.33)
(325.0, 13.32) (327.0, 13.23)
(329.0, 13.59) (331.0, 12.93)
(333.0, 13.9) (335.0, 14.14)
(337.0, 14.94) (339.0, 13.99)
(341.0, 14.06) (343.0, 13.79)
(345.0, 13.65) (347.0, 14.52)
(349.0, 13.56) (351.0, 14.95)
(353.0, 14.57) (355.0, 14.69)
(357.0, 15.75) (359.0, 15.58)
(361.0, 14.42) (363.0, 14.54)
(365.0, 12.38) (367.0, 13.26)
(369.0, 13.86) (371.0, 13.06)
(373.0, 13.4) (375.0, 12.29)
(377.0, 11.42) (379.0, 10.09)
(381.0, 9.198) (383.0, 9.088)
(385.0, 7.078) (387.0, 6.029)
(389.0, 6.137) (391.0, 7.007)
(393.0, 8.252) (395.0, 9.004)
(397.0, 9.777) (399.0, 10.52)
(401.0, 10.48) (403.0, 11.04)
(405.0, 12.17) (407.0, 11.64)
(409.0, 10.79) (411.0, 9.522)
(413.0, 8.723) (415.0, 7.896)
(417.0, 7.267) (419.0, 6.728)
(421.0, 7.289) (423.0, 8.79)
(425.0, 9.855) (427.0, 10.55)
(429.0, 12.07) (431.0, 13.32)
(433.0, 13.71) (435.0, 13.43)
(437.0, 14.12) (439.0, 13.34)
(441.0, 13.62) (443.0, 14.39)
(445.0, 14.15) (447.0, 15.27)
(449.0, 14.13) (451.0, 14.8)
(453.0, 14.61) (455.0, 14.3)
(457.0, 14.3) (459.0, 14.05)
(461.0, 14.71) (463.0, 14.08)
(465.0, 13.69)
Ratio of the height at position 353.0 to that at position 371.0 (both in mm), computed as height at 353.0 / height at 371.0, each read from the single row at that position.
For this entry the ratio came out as 1.12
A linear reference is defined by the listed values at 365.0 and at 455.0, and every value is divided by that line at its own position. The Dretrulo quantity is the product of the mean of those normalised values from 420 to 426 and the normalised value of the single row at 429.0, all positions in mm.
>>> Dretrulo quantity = 0.557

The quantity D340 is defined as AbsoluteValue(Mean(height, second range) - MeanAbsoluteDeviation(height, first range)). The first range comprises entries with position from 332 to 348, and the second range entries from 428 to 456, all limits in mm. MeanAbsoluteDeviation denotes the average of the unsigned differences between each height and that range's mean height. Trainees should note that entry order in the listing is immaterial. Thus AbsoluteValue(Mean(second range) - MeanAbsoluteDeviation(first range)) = 13.6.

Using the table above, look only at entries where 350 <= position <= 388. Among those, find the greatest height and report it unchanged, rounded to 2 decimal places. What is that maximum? 15.75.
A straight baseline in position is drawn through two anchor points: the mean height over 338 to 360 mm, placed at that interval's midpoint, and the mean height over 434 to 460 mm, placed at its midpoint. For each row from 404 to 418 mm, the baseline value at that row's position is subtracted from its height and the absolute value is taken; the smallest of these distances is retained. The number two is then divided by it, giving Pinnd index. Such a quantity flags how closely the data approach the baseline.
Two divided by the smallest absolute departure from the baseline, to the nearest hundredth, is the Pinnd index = 0.93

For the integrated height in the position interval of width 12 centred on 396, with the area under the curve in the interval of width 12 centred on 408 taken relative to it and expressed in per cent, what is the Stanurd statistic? 116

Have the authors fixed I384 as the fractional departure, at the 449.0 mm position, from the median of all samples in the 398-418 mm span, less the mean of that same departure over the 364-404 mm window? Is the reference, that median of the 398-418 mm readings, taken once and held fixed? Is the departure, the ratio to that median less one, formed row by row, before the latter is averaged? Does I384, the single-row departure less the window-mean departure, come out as 0.38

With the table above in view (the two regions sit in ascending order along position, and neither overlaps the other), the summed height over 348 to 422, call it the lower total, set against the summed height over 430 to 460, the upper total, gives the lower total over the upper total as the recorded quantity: 1.9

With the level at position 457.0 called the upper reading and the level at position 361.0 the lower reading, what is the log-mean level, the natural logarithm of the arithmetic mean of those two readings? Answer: 2.66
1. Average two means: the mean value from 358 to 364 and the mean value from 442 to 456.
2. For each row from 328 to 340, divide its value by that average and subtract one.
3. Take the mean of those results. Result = -0.052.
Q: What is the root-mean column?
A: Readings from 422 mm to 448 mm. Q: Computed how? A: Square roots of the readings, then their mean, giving 3.6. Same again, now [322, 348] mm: 3.7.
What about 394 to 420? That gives 3.1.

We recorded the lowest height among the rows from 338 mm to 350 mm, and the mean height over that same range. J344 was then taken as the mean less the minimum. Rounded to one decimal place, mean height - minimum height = 0.4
